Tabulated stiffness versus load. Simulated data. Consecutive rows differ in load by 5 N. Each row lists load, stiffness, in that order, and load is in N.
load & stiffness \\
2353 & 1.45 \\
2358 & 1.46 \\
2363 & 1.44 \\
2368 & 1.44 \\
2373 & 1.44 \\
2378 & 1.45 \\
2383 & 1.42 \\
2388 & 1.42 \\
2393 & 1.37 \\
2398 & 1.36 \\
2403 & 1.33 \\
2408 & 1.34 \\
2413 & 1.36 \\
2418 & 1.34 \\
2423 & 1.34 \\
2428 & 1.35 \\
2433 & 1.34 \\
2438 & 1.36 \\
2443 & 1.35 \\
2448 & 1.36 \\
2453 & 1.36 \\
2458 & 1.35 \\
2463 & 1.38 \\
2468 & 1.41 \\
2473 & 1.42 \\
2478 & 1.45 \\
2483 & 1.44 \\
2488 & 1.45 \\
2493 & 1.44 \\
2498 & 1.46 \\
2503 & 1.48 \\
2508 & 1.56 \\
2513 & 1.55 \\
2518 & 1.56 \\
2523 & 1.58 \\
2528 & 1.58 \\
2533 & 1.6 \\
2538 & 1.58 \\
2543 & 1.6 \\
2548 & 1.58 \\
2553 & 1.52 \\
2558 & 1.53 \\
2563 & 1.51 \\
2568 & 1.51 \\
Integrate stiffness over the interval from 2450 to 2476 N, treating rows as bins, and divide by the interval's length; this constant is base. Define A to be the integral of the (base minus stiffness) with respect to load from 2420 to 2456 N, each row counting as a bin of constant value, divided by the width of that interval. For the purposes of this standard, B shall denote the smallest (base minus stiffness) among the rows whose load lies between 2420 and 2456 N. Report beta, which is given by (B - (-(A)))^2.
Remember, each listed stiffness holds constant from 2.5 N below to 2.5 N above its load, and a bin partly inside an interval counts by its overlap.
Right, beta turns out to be 0.003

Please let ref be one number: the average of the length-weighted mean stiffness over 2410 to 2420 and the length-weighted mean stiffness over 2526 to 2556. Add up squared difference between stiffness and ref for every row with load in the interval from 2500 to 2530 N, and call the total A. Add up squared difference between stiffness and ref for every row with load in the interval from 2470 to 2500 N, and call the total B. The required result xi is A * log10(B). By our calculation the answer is -0.13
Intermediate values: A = 0.05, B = 0.00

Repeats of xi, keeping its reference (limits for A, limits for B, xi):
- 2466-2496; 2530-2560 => -0.01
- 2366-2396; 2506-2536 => -0.02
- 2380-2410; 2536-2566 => -0.07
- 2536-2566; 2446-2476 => -0.08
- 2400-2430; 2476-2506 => -0.24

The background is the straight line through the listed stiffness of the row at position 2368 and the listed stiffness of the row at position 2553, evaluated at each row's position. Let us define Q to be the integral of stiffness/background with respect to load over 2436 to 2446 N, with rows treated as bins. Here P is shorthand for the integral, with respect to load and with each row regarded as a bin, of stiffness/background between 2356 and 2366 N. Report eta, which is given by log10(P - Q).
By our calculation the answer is -0.06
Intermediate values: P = 10.08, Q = 9.2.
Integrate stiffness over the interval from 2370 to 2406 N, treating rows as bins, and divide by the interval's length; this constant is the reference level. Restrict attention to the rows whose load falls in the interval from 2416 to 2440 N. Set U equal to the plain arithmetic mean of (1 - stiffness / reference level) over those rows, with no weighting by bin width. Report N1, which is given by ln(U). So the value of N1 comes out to -3.3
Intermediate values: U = 0.037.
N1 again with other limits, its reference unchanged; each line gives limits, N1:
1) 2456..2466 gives -3.7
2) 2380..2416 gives -4.0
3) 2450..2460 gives -3.5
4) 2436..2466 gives -3.6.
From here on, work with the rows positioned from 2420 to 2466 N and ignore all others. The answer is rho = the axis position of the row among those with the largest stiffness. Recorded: 2463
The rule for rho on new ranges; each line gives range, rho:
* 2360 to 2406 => 2378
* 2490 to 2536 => 2533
